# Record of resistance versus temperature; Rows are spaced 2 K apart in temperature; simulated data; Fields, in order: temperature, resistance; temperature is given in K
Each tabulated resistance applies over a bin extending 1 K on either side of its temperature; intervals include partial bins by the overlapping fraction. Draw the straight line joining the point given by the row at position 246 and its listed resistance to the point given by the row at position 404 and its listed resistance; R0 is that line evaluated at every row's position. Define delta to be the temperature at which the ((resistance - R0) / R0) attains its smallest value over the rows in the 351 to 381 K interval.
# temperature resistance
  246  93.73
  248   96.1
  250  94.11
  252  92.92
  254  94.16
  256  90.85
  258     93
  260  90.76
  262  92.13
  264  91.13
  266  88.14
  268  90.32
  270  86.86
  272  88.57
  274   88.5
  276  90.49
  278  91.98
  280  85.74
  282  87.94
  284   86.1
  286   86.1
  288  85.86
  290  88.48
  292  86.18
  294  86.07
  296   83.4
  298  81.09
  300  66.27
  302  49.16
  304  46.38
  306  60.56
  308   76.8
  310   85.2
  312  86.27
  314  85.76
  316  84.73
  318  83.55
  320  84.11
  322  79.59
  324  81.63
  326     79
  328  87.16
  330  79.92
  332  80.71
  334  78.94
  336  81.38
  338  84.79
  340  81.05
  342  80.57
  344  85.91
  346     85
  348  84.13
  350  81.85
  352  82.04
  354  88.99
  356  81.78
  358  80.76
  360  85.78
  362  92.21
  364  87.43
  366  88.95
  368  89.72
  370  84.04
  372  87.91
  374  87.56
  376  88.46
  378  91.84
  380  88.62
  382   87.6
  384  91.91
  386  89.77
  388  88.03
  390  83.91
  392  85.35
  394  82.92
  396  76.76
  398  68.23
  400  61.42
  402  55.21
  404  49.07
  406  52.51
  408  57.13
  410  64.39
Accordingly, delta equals 352 K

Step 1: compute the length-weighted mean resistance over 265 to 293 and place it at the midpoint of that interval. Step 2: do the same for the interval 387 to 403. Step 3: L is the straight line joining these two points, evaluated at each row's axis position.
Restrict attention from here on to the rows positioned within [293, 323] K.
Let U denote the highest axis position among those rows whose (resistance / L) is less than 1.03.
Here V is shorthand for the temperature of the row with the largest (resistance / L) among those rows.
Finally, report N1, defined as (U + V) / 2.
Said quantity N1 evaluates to 317 K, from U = 322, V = 312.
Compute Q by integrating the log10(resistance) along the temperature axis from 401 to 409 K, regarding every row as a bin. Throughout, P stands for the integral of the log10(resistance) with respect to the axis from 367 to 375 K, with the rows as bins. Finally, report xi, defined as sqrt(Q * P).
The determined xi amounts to 14.6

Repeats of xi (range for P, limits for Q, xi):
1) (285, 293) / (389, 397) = 15.4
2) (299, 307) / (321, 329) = 14.6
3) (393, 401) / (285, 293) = 15.2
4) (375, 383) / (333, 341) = 15.4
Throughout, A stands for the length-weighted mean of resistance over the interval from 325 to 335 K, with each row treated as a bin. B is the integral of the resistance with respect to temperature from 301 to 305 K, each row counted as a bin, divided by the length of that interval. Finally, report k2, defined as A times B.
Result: 3876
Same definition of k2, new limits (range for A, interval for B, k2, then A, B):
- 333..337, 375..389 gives 7171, 80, 89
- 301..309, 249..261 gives 5394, 58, 93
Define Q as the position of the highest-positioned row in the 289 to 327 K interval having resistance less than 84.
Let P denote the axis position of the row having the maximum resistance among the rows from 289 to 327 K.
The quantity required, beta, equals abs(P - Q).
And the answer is 36 K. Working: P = 290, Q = 326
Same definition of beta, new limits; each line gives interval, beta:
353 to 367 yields 4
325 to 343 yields 14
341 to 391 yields 28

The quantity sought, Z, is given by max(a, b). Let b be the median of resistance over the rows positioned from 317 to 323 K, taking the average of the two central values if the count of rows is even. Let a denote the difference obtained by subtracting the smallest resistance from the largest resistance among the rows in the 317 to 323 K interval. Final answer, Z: 84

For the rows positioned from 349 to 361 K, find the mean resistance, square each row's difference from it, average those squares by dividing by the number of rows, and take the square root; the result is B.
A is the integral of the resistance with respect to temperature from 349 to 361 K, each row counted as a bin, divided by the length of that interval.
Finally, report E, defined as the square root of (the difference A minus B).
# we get 9.0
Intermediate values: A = 84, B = 2.9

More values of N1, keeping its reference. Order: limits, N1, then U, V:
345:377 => 360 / 358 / 362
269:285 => 281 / 284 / 278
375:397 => 390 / 396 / 384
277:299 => 288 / 298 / 278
